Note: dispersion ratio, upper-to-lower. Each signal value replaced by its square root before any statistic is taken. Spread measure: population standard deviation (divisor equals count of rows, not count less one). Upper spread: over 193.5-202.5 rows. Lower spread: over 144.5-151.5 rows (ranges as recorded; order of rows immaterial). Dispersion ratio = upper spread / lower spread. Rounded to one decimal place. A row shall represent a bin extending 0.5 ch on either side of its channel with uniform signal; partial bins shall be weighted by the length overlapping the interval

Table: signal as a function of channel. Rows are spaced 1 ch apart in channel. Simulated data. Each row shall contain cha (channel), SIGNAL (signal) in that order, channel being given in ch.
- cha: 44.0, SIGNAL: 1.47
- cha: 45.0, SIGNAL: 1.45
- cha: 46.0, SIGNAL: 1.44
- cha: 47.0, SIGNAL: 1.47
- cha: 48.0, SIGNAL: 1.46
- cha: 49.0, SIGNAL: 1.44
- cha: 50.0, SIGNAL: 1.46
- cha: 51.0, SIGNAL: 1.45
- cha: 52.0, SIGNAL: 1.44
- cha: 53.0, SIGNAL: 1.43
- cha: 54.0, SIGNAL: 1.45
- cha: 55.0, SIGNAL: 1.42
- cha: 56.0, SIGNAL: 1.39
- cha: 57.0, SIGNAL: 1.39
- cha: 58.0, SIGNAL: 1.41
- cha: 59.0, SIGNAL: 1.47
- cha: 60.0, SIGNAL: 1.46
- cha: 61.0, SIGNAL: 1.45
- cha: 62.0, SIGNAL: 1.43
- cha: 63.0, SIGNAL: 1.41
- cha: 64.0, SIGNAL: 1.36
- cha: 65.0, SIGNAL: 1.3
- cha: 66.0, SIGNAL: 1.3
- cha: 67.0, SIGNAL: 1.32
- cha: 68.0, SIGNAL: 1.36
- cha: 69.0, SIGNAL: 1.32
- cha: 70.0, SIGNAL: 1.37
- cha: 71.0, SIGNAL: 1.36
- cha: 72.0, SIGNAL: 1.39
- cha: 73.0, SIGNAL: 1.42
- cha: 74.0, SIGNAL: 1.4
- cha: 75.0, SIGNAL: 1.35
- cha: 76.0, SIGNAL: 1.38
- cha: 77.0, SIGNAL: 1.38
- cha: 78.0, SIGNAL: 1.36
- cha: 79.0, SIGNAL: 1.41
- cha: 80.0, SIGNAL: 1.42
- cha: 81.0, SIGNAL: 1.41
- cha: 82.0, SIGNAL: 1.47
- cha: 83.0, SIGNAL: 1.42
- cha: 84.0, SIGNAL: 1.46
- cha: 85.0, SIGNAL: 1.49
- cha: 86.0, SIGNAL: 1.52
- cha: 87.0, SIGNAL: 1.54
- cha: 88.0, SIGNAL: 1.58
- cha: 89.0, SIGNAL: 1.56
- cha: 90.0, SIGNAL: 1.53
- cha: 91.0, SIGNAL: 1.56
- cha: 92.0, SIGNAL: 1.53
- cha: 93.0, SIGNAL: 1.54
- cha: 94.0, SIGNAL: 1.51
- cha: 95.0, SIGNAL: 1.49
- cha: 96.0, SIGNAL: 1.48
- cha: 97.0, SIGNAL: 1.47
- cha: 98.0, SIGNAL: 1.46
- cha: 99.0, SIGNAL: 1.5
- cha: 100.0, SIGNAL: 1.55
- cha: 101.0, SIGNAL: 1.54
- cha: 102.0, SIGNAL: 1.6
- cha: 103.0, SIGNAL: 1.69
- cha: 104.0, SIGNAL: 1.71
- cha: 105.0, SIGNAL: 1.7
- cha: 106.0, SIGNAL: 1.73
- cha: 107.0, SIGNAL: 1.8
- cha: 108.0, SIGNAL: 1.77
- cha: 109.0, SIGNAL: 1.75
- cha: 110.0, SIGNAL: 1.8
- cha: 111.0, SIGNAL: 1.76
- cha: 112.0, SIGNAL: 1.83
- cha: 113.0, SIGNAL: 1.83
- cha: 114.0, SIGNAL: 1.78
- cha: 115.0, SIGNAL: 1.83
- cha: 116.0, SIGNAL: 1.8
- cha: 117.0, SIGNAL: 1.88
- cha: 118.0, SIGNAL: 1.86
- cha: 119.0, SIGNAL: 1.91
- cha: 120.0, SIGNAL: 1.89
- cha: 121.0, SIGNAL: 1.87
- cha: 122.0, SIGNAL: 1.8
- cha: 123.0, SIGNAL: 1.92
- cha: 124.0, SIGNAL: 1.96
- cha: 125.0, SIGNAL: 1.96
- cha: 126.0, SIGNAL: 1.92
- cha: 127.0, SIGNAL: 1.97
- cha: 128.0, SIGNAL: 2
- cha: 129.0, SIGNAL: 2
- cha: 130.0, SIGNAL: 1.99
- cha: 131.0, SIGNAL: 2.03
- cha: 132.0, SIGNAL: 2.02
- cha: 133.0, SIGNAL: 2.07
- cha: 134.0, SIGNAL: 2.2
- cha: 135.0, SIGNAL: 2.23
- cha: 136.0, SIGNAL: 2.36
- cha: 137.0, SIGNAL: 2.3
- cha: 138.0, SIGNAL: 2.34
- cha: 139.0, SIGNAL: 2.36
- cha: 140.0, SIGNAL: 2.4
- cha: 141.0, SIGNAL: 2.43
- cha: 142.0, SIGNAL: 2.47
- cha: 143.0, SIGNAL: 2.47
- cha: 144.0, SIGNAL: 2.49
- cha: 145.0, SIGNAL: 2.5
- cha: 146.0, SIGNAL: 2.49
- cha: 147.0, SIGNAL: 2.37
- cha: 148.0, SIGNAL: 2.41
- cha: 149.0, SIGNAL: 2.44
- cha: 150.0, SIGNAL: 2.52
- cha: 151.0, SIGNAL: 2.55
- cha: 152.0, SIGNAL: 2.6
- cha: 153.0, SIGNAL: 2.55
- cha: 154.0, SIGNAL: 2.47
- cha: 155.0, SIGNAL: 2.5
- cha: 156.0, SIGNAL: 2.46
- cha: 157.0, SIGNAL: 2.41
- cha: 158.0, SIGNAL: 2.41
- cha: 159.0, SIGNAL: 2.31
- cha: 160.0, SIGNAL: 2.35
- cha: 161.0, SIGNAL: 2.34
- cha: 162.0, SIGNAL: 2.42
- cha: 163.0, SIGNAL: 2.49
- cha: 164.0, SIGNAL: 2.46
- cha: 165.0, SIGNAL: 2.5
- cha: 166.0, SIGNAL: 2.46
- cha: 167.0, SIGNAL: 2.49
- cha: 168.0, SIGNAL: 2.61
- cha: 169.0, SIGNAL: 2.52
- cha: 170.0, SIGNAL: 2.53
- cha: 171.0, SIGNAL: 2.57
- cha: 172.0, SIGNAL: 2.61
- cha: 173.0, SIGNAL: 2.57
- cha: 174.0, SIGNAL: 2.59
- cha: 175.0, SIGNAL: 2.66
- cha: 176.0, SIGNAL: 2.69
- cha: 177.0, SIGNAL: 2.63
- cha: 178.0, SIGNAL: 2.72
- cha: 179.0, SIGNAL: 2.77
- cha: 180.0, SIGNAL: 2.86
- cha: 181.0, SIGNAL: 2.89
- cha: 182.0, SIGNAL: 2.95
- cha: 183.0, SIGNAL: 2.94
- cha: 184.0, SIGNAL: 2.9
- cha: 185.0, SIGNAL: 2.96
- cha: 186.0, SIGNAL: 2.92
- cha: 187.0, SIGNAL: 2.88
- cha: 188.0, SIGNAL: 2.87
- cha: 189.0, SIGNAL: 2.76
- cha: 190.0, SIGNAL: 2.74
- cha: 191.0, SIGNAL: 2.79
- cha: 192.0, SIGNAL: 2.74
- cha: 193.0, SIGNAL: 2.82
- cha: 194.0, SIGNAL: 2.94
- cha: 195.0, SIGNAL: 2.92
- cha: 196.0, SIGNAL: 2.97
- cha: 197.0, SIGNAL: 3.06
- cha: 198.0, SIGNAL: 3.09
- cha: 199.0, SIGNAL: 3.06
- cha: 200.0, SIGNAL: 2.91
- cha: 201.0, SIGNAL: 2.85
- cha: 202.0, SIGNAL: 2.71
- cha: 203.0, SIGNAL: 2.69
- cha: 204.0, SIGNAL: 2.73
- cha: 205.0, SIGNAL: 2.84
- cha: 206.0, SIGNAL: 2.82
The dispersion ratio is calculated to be 1.7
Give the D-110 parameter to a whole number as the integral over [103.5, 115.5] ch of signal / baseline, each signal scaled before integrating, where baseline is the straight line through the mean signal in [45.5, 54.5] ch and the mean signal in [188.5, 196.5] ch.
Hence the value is 10 ch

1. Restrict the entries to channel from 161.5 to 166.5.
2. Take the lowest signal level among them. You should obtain 2.42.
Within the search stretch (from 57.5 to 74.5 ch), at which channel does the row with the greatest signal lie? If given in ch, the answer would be 59.0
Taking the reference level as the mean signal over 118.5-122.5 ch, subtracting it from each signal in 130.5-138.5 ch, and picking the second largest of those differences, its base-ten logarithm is -0.33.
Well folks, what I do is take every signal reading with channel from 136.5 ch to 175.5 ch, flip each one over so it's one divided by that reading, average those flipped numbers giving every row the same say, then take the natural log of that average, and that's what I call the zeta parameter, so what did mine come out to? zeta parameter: -0.90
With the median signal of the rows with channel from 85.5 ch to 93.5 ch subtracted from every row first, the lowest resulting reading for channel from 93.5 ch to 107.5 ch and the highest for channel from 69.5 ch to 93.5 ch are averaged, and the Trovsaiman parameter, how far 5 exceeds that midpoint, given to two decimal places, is 5.02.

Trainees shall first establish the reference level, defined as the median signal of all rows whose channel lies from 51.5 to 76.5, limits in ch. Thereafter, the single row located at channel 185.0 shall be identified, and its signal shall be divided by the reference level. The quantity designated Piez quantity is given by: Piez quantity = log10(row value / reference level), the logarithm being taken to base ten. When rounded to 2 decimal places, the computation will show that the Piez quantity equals 0.33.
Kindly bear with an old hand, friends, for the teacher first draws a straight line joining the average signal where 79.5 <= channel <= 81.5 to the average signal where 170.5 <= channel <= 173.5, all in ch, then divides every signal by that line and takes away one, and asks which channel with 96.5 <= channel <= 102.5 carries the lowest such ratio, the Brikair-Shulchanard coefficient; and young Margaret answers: 98.0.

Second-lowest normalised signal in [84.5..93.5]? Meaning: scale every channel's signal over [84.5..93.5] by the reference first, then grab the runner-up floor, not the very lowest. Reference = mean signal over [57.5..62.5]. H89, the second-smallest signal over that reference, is 1.1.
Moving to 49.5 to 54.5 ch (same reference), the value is 1.0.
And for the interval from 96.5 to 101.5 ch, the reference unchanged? 1.0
